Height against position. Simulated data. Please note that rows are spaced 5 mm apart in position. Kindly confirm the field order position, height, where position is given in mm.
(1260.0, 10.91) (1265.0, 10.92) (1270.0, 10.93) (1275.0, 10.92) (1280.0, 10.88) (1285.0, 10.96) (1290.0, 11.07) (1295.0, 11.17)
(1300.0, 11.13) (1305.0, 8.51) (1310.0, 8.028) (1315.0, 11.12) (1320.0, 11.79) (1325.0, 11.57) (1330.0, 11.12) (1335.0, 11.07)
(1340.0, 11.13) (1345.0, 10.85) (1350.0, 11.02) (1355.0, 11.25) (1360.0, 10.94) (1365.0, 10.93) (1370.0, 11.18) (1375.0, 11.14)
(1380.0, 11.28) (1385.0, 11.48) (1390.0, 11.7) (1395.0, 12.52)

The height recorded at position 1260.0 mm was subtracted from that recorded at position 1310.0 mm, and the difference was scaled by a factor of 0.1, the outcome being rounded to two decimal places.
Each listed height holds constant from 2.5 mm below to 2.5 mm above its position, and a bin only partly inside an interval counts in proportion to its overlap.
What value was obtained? -0.29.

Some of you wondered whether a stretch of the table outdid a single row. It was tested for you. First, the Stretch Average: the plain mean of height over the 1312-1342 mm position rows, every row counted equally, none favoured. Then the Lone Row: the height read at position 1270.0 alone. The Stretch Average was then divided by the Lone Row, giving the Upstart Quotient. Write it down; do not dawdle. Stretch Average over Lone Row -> 1.03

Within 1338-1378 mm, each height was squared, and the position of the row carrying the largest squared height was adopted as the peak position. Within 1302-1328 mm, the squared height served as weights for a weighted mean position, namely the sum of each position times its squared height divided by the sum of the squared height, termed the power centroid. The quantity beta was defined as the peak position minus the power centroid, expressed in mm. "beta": 38.1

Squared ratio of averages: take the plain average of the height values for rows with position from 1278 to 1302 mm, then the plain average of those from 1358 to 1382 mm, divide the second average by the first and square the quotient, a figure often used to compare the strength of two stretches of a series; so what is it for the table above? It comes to 1.01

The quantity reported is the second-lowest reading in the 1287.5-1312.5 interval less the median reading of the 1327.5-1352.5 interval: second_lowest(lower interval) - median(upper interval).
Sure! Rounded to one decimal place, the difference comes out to -2.6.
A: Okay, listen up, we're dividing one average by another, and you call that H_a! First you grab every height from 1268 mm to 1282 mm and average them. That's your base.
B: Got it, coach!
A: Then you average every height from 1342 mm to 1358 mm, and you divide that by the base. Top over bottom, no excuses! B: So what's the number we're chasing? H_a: 1.01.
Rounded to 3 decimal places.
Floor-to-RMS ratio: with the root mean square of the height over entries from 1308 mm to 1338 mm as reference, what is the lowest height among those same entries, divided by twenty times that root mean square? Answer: 0.037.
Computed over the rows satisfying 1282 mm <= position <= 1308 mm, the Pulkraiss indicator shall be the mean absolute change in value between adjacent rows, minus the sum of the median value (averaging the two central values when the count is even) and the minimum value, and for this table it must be -18.9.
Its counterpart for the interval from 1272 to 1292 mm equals -21.7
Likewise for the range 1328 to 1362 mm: -21.7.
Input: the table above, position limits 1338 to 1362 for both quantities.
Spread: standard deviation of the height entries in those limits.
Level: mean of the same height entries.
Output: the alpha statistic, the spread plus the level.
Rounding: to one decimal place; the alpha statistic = 11.2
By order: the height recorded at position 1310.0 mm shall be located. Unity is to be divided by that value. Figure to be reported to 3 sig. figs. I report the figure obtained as 0.125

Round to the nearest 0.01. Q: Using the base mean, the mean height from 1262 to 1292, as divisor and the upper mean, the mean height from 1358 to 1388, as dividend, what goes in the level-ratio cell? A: 1.02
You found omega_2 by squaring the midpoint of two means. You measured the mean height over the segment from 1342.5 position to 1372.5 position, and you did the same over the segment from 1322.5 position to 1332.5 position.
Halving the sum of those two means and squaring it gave 125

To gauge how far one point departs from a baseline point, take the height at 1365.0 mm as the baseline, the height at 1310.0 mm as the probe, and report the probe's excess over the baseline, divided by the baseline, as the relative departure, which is -0.27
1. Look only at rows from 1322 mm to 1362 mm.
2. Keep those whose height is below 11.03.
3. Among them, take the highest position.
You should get 1360.0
